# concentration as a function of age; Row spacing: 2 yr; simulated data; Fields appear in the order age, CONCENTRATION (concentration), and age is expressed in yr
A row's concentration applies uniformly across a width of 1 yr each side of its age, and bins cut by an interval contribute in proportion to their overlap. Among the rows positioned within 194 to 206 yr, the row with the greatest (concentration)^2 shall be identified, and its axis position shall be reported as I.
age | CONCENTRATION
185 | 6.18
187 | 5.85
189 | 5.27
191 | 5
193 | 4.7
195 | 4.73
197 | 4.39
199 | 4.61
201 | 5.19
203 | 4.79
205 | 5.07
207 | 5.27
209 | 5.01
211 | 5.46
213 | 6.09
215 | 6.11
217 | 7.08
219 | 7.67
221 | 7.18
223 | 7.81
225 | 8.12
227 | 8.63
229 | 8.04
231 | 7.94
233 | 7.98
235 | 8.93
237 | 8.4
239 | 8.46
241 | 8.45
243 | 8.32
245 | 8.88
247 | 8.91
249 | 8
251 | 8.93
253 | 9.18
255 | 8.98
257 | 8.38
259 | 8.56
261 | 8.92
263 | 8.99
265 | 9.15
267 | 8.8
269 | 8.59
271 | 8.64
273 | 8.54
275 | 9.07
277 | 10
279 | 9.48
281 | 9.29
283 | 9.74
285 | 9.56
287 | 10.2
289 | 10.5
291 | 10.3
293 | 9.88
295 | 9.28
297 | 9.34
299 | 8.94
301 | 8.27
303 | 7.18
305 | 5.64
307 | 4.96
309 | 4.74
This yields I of 201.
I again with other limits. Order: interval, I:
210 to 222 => 219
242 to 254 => 253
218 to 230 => 227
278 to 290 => 289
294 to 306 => 297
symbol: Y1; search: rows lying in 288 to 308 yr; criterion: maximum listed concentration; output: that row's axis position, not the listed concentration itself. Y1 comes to 289 yr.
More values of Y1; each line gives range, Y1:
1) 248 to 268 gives 253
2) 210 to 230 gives 227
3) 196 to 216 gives 215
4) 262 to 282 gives 277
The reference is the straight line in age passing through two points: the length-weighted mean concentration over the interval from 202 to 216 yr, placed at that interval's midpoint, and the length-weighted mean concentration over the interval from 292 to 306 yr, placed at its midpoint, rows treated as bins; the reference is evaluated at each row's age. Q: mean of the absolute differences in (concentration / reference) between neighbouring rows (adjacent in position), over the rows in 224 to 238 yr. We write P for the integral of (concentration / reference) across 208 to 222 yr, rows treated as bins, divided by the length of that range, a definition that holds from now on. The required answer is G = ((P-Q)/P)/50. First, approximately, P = 1.14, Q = 0.08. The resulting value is 0.0187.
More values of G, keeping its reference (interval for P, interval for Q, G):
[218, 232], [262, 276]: 0.0195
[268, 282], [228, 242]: 0.0192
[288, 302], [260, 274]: 0.0196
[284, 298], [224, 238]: 0.0187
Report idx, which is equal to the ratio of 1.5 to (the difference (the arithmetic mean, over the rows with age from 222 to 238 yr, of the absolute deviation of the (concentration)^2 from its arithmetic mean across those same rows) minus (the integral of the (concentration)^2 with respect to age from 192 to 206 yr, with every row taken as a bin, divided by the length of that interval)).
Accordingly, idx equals -0.08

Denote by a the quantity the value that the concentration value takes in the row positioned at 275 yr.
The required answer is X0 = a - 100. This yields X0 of -90.9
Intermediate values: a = 9.07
